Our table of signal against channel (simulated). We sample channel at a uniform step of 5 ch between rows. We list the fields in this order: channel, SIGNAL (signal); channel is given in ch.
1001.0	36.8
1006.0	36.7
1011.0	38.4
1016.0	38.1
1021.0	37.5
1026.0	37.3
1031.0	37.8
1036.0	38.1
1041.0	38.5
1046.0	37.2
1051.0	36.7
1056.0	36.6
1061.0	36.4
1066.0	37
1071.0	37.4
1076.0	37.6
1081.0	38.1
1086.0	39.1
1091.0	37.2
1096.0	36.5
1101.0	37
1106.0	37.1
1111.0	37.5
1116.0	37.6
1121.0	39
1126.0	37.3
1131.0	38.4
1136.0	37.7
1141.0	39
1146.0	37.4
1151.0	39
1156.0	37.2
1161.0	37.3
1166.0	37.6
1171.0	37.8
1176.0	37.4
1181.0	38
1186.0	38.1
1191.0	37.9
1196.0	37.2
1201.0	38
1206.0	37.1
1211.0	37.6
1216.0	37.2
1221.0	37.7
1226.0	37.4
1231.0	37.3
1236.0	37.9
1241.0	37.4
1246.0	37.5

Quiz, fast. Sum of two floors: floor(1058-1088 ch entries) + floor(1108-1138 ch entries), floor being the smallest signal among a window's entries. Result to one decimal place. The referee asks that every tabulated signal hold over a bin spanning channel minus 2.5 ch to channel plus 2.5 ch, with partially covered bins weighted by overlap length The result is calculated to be 73.7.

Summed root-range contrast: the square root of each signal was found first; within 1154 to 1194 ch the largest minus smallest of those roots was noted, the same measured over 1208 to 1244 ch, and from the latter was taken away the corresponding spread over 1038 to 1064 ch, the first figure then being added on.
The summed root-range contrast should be -0.04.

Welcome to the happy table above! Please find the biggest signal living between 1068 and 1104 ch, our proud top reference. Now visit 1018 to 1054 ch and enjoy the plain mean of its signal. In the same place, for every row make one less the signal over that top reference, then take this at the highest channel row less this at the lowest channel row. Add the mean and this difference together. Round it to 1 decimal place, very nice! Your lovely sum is 37.6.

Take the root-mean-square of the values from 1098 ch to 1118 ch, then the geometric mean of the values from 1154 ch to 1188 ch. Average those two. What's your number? 37.5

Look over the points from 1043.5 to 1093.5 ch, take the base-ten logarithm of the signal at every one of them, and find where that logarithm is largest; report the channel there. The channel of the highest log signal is 1086.0 ch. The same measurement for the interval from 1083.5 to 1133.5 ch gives 1086.0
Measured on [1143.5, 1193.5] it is 1151.0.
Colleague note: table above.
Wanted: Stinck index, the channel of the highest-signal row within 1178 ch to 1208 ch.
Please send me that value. 1186.0 ch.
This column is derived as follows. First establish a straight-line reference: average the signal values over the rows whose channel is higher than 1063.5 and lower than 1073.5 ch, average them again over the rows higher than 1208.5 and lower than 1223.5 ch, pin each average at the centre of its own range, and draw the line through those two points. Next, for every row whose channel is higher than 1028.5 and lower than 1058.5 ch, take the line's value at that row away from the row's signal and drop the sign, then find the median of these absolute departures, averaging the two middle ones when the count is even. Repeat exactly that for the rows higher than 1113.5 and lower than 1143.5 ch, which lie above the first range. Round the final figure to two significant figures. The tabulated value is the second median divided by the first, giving 1.1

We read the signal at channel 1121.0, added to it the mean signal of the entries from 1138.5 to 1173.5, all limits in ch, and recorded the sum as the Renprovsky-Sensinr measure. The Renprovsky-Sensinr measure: 76.9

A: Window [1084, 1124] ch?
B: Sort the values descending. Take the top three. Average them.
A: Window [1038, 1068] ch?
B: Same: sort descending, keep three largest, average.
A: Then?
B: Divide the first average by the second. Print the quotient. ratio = 1.03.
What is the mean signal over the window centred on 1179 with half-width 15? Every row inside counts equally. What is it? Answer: 37.8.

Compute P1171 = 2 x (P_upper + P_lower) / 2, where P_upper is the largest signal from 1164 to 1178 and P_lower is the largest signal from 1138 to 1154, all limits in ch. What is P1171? 76.8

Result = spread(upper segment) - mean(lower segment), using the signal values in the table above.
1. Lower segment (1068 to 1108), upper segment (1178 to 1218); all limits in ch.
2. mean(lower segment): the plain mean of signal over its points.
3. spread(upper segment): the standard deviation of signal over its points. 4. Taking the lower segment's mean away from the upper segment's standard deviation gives -37.1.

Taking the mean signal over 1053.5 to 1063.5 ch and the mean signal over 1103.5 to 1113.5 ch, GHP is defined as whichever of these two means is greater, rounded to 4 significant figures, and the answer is 37.30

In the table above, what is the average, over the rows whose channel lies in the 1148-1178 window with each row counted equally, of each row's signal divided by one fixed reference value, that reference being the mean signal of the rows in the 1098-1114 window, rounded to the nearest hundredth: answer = 1.01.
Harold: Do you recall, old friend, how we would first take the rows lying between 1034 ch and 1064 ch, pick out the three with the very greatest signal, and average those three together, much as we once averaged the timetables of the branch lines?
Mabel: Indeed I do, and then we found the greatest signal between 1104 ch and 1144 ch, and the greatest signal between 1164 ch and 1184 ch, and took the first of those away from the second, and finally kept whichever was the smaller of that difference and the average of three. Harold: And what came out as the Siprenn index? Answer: -1.0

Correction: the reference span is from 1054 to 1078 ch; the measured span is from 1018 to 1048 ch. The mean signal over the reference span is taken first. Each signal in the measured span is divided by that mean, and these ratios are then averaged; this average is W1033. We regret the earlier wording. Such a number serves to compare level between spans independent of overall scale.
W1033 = 1.02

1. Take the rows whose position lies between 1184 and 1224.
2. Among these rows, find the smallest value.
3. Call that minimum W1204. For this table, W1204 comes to 37.1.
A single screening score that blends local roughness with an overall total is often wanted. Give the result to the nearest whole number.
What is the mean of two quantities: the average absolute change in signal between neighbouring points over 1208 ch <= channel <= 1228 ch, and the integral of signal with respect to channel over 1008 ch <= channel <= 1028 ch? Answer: 378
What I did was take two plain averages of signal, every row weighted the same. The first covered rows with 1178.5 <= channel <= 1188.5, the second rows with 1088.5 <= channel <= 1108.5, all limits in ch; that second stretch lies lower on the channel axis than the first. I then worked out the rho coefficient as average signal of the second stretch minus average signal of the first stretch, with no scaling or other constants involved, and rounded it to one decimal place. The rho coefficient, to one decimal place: -1.1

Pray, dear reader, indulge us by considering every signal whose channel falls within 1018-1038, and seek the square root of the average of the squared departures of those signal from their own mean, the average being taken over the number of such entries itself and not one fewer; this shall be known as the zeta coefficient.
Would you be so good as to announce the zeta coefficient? 0.30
